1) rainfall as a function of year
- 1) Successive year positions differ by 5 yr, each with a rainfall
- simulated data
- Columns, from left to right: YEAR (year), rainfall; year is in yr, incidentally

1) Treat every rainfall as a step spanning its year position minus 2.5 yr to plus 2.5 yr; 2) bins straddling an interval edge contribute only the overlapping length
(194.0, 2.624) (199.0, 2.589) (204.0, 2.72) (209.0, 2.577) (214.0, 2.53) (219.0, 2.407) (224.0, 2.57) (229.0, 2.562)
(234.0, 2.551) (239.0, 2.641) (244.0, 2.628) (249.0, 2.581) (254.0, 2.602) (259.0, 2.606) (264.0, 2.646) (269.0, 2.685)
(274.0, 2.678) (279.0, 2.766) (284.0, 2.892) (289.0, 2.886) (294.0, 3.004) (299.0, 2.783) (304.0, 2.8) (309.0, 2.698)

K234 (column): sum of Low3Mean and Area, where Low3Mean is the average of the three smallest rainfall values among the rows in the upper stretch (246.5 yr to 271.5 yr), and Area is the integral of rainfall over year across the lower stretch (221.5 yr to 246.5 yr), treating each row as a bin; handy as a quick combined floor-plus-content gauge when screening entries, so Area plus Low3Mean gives 67.4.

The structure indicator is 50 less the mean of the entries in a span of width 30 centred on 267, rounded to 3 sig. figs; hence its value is 47.3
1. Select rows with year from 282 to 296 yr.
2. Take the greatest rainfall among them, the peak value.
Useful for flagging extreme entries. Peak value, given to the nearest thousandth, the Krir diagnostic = 3.004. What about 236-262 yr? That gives 2.641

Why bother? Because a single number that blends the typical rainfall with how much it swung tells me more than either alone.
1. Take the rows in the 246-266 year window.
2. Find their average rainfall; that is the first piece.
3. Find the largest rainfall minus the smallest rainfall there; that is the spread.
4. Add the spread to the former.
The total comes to 2.67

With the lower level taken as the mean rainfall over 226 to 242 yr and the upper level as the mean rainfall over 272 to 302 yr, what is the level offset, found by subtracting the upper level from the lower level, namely -0.25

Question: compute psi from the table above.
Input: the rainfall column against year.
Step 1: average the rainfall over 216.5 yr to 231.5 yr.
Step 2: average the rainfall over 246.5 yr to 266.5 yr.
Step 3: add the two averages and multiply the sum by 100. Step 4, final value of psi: 512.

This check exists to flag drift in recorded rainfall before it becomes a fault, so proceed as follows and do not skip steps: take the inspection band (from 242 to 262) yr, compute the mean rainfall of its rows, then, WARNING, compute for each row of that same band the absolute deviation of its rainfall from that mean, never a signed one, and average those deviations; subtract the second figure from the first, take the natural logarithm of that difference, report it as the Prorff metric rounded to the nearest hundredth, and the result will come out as 0.95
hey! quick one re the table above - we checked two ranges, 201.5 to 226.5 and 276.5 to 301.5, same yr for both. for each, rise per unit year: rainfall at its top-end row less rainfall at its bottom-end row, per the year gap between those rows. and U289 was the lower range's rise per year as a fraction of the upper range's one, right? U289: -8.8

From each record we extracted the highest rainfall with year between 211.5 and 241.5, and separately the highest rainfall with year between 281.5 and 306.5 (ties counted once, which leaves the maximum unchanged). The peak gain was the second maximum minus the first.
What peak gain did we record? 0.36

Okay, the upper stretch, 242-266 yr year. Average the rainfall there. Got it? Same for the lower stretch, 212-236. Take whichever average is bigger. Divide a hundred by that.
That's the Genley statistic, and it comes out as 38.3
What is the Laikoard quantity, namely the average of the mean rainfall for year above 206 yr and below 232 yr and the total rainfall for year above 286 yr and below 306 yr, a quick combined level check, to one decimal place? 7.0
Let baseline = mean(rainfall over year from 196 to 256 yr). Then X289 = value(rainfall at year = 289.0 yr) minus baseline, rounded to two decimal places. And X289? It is 0.31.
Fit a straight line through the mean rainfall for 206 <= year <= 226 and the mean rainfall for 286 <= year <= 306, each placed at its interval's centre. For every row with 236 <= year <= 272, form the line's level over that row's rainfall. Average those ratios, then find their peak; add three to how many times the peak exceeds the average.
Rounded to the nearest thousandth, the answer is 4.016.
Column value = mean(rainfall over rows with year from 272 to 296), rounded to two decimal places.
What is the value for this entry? 2.85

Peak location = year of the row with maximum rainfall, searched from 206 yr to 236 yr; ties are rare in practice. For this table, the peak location 209.0 yr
